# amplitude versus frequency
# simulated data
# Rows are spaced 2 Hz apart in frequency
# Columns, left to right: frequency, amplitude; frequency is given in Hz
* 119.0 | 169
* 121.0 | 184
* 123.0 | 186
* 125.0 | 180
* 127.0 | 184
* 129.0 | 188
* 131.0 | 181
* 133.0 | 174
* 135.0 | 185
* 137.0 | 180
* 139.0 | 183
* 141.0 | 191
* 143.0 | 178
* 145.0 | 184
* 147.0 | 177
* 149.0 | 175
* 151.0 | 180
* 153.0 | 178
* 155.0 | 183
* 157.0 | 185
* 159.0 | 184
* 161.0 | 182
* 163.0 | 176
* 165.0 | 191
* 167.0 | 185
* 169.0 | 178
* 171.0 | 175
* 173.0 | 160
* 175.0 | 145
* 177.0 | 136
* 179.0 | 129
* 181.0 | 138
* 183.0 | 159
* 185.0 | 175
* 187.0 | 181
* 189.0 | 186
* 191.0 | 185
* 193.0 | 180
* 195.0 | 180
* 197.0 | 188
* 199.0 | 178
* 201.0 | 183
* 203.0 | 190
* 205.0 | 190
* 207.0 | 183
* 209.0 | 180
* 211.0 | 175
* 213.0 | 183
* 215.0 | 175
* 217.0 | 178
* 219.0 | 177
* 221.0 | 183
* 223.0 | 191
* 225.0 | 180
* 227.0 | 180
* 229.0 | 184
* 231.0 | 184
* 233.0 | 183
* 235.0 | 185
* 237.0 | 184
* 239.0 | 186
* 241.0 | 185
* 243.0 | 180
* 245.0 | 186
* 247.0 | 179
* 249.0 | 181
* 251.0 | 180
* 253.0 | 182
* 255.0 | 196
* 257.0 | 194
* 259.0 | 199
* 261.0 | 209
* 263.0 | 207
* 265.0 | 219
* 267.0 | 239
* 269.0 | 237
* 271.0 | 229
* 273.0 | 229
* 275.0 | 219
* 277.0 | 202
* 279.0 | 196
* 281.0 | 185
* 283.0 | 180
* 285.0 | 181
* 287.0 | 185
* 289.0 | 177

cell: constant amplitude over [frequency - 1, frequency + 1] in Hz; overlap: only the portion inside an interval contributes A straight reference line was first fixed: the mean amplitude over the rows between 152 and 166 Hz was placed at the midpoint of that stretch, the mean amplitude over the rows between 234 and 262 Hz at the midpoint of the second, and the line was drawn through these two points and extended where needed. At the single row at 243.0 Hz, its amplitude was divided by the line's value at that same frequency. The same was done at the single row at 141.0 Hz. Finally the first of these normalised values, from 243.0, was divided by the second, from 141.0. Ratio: 0.91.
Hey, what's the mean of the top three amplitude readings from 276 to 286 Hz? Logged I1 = 194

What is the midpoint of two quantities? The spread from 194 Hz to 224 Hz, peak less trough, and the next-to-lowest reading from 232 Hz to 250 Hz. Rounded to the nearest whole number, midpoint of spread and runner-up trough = 98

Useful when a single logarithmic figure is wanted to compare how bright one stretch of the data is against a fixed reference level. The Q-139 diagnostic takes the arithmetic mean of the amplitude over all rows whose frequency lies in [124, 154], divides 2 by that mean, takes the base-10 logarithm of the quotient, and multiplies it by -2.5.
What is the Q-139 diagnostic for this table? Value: 4.89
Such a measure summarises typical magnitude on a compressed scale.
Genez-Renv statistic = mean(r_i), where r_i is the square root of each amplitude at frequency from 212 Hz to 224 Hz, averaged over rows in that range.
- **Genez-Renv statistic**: 13.5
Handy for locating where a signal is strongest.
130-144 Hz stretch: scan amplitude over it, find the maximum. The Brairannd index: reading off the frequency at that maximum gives 141.0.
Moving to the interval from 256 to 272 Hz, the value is 267.0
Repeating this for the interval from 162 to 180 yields 165.0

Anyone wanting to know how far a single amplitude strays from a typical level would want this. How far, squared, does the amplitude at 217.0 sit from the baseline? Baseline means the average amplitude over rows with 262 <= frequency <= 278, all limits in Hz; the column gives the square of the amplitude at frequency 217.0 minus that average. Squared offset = 1991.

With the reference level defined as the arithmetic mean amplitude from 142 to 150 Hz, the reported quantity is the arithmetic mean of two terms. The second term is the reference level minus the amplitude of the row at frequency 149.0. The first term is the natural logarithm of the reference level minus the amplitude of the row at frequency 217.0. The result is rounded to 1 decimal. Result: 1.4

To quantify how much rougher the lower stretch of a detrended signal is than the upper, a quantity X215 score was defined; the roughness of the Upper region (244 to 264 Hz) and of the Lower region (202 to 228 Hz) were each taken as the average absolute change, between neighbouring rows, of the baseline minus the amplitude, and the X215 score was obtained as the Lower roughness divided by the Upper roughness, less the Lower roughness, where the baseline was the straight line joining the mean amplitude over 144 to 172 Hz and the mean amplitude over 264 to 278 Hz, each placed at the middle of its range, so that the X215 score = -4.2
